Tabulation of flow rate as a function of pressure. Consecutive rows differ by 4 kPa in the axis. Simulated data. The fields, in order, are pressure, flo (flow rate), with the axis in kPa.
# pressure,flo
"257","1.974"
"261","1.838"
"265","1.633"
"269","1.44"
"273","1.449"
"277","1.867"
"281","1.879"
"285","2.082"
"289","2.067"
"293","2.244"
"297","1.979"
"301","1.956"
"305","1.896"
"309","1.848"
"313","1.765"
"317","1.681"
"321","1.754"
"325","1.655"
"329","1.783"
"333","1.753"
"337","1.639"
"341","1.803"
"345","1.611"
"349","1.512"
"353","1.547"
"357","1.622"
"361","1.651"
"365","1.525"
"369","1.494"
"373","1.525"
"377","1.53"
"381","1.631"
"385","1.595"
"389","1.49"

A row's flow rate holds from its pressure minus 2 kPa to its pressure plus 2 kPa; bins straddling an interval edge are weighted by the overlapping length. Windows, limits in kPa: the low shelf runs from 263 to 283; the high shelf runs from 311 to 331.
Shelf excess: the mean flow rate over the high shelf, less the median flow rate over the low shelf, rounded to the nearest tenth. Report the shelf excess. 0.1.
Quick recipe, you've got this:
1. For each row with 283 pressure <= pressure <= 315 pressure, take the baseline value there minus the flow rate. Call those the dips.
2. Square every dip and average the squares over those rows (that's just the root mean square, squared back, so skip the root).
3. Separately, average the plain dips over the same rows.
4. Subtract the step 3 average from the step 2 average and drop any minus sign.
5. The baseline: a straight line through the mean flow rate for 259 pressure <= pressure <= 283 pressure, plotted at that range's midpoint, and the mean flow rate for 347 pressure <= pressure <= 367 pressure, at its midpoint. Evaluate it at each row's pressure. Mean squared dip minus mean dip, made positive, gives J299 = 0.46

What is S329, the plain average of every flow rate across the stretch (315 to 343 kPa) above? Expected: 1.72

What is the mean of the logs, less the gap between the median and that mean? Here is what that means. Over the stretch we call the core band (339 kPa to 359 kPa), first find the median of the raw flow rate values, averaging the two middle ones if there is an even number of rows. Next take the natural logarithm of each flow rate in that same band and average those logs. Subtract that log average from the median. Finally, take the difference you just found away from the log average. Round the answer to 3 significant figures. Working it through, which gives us -0.651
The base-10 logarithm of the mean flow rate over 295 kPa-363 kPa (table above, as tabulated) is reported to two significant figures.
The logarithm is 0.24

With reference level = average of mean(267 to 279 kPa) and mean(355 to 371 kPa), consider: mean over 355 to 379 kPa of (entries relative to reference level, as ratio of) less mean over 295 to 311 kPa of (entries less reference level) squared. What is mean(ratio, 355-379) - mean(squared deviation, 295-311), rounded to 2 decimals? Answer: 0.87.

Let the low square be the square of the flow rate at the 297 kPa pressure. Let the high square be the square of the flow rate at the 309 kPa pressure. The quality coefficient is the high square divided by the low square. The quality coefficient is 0.87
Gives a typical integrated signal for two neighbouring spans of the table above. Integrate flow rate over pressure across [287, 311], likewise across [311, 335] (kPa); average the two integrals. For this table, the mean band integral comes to 45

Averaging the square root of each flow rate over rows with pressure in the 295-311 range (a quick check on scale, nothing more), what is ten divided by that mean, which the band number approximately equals 7.22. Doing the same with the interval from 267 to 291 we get 7.48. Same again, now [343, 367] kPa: 7.96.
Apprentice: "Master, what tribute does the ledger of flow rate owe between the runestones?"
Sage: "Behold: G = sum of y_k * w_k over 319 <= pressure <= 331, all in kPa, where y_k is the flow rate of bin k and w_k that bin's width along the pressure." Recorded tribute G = 20.8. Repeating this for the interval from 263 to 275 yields 18.1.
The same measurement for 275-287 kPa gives 23.3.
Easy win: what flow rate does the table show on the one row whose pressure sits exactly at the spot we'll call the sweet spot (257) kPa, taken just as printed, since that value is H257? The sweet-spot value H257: 1.974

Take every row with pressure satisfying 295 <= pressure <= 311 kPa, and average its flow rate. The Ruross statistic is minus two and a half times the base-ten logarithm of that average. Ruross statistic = -0.71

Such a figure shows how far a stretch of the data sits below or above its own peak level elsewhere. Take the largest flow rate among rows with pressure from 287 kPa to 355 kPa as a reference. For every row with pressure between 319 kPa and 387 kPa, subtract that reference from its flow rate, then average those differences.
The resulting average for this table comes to -0.62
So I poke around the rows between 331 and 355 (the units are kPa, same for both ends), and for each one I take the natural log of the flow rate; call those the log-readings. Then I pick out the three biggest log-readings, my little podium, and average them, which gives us 0.55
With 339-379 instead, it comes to 0.52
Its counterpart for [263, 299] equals 0.76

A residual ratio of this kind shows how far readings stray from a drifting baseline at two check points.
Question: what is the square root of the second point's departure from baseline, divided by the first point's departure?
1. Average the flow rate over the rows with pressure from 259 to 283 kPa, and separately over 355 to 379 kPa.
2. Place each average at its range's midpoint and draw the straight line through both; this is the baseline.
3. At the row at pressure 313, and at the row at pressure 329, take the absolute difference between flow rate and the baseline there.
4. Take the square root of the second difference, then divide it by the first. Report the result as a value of 3.1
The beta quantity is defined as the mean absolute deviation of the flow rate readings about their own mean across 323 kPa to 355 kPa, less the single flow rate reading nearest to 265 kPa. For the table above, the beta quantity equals -1.55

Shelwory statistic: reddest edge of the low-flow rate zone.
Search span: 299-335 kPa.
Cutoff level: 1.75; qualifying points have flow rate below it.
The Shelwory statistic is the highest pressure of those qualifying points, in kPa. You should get 325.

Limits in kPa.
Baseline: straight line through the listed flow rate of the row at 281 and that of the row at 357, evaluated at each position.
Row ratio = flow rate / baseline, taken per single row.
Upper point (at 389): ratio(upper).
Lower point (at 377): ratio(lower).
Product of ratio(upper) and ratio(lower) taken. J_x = 1.0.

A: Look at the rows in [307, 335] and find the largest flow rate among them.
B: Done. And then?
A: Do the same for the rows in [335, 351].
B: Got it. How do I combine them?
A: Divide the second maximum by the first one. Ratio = 0.98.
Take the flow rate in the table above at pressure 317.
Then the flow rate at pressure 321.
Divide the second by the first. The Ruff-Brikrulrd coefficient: 1.04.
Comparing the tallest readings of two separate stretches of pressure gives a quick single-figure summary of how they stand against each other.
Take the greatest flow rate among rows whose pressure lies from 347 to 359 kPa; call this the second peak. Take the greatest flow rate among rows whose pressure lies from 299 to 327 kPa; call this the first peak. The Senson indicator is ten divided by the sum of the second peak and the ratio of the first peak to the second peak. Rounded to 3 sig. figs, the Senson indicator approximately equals 3.54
